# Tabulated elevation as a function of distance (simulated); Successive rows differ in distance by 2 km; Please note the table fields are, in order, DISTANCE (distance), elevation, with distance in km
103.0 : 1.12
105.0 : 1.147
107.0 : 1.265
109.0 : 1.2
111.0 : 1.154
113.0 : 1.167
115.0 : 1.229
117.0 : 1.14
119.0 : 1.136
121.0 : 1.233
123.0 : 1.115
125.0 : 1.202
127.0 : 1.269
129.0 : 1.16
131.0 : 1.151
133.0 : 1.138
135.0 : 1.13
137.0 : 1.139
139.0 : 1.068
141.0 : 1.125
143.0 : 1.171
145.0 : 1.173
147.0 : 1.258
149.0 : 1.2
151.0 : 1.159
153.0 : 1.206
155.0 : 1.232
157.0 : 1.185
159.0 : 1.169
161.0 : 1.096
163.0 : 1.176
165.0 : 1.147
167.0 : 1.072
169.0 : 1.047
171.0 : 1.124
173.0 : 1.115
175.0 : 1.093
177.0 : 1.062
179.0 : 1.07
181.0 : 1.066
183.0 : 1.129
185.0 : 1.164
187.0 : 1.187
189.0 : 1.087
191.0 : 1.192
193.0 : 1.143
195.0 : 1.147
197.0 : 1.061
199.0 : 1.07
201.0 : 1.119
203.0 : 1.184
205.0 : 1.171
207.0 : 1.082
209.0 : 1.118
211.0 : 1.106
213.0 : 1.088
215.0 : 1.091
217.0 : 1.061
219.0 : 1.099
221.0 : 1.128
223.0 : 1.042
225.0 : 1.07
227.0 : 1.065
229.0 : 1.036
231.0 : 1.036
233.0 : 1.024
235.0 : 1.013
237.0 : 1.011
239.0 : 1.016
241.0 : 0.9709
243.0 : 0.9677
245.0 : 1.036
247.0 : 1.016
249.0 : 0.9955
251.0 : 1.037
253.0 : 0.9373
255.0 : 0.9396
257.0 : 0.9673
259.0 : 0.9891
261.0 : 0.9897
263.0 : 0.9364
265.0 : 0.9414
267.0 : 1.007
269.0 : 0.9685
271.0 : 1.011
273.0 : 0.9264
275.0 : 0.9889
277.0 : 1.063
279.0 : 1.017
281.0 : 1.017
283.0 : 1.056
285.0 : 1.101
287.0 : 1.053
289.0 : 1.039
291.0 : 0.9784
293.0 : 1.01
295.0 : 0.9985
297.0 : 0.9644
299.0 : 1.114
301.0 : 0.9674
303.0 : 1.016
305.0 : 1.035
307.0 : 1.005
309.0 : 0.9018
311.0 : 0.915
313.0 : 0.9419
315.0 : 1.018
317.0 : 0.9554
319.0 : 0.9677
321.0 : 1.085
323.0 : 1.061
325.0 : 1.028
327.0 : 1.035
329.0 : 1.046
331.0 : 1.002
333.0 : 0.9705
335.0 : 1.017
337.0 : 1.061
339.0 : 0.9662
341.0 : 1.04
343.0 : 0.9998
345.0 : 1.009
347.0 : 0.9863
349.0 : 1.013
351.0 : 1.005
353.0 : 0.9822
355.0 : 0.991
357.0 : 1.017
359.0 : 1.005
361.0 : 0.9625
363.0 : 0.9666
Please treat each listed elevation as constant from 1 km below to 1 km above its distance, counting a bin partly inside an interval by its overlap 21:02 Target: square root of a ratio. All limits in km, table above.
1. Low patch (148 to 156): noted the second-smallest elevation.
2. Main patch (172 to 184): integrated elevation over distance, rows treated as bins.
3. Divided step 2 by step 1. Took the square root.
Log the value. 3.30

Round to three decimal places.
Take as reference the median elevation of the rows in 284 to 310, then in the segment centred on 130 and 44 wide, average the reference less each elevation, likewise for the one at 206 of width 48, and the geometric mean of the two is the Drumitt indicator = 0.126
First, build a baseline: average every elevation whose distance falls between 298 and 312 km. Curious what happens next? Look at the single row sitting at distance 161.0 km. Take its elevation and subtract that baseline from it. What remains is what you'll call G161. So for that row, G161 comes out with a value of 0.10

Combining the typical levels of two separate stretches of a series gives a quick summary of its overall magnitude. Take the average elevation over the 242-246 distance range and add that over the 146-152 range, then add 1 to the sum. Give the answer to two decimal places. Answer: 3.21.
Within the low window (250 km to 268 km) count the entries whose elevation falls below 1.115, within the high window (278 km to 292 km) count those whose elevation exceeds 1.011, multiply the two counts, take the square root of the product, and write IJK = 7.3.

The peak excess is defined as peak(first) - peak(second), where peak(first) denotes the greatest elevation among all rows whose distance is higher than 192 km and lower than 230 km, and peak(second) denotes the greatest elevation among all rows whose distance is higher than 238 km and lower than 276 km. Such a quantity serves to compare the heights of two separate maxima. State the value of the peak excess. 0.147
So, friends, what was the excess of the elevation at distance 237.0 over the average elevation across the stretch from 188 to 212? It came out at -0.11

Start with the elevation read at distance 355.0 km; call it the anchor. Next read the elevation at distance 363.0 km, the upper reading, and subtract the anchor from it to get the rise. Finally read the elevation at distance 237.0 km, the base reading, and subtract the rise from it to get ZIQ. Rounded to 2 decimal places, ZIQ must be 1.04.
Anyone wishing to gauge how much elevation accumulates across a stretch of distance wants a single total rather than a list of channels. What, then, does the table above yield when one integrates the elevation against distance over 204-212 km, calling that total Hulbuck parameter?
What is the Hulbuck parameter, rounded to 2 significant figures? 9.0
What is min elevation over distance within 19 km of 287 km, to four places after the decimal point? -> 0.9264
